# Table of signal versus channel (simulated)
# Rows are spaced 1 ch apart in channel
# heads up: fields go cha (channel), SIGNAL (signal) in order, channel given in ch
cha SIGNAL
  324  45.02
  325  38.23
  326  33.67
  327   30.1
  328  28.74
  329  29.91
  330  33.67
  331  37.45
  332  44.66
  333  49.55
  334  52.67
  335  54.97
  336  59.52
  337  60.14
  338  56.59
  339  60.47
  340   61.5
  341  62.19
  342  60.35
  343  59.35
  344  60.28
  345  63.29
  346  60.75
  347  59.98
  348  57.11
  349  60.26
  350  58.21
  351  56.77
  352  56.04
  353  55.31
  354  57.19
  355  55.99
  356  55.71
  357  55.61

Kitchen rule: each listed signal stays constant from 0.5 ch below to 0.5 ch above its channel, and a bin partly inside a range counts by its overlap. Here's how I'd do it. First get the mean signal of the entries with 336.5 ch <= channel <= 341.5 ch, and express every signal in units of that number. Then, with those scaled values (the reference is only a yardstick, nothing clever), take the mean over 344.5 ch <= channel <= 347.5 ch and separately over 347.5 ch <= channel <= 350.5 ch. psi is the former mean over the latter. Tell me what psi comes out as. 1.0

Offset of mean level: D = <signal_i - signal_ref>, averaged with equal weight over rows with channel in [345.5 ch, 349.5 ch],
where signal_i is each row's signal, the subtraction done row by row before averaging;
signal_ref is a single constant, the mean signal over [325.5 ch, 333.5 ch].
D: 23.6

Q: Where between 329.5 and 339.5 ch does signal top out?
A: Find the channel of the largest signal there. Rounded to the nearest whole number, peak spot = 339 ch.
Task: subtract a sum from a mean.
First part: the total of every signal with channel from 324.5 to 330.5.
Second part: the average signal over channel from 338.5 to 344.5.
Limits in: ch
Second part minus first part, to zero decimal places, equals -134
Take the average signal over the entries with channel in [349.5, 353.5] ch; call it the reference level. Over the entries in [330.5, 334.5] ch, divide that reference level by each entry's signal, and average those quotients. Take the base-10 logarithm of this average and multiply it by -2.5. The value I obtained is -0.24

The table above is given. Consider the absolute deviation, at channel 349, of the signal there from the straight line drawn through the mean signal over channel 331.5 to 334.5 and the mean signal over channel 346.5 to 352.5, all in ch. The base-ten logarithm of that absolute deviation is 0.39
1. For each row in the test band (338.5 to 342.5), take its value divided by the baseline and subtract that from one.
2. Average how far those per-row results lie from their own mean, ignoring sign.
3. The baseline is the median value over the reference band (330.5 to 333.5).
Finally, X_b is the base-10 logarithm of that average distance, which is -1.8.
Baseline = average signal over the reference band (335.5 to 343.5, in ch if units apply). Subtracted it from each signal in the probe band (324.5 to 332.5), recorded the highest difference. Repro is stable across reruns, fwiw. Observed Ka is -15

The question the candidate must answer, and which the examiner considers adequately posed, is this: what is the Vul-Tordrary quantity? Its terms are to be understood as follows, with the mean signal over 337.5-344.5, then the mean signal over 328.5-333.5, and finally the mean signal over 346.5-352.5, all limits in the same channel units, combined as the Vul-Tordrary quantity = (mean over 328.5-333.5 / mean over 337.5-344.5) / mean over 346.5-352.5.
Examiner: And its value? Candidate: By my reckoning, 0.011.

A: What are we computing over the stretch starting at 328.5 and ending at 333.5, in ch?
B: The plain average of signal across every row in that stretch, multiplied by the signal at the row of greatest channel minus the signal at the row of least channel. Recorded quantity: 767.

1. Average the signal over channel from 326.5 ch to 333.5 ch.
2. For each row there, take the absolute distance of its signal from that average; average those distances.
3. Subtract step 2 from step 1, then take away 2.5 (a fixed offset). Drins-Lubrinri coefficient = 27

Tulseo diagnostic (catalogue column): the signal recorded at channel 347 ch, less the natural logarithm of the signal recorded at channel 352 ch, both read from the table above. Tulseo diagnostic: 56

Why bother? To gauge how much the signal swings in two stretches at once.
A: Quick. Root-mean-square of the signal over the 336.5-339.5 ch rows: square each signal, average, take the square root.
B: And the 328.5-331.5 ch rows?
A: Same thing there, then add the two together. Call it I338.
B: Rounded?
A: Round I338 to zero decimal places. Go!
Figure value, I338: 93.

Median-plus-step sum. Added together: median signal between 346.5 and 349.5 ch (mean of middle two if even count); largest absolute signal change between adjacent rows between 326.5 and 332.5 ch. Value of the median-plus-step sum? 67.2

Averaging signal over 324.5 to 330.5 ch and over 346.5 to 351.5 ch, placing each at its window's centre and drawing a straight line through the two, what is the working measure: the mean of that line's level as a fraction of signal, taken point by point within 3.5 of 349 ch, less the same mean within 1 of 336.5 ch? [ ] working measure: 0.3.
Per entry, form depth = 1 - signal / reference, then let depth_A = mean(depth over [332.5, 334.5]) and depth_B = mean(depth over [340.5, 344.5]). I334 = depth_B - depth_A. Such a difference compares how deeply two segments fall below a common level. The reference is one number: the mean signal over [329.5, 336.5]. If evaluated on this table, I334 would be -0.20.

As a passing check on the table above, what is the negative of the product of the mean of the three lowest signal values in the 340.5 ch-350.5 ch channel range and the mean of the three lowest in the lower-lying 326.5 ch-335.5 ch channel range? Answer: -1722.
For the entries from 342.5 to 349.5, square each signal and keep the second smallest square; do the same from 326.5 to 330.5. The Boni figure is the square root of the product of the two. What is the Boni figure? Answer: 1775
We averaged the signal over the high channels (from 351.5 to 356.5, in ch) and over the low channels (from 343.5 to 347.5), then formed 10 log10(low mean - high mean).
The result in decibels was 7.0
